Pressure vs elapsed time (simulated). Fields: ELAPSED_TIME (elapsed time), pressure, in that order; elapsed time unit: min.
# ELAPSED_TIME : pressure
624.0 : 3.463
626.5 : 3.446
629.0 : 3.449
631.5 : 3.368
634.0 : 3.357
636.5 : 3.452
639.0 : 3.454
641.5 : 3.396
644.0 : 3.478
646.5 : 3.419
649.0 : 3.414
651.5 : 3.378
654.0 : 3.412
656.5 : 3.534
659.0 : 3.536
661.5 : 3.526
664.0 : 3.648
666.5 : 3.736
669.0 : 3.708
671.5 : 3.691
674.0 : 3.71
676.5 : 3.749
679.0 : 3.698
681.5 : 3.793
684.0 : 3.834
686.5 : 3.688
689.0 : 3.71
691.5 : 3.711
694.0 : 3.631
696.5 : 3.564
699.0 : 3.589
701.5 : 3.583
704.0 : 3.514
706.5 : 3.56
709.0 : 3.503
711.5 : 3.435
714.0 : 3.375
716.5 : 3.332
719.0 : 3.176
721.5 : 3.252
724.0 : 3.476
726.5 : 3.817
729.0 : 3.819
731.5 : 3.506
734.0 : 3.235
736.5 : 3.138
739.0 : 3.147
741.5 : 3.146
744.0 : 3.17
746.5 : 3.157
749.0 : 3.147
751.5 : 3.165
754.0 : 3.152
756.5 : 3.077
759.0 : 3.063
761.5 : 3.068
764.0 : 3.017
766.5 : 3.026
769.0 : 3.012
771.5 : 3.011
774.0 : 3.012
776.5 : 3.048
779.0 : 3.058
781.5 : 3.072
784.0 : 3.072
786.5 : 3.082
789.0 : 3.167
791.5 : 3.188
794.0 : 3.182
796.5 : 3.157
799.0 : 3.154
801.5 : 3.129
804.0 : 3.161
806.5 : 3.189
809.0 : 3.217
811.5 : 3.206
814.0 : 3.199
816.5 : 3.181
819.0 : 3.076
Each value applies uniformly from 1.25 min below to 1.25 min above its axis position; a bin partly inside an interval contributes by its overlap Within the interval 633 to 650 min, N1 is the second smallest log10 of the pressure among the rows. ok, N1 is 0.53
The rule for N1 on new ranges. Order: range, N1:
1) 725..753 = 0.50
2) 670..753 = 0.50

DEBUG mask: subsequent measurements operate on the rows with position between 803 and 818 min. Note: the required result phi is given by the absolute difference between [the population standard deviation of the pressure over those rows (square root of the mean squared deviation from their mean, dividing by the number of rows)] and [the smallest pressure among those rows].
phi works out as 3.1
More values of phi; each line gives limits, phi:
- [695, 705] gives 3.5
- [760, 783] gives 3.0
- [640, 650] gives 3.4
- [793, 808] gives 3.1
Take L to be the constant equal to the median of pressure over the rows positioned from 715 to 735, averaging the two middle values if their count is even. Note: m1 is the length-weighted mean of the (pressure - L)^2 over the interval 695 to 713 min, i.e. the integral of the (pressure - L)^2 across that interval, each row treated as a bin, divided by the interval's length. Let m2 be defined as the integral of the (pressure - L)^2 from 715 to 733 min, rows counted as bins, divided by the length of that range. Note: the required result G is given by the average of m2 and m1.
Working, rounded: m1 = 0.02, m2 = 0.061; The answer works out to 0.041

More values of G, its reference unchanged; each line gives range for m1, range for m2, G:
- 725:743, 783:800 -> 0.076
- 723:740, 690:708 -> 0.058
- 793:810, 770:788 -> 0.090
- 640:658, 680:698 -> 0.050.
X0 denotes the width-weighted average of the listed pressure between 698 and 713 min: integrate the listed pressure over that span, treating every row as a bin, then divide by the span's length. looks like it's 3.53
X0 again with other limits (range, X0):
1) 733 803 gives 3.11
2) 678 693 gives 3.74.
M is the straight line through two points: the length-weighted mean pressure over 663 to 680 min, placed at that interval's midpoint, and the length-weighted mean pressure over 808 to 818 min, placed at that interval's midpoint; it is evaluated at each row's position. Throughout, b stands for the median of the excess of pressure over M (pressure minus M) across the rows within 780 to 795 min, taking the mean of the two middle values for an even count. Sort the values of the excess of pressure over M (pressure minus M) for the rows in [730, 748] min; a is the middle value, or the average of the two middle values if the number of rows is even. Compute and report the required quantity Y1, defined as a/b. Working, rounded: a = -0.28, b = -0.16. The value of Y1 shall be 1.7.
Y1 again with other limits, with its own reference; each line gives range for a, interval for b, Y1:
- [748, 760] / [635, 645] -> 0.7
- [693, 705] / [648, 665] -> 0.1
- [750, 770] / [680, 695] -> -4.6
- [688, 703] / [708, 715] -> 0.0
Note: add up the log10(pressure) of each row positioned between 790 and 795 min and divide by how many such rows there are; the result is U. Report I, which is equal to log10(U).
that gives -0.298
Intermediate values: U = 0.50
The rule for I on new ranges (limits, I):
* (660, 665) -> -0.256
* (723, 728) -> -0.251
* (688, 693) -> -0.245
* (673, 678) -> -0.243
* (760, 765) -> -0.316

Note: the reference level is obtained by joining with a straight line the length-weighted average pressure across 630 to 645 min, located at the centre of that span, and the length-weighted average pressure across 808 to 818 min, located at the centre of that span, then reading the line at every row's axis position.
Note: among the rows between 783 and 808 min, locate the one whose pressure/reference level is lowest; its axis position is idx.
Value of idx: 784.0 min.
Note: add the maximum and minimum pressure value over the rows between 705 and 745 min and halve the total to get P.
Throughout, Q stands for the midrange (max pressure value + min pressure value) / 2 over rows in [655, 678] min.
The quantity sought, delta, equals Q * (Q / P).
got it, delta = 3.8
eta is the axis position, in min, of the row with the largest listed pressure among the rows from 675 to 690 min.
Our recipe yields 684.0 min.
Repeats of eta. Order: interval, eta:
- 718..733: 729.0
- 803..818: 809.0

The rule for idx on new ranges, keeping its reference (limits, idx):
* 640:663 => 651.5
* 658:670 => 661.5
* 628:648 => 634.0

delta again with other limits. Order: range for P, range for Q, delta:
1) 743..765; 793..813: 3.3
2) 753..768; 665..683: 4.5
